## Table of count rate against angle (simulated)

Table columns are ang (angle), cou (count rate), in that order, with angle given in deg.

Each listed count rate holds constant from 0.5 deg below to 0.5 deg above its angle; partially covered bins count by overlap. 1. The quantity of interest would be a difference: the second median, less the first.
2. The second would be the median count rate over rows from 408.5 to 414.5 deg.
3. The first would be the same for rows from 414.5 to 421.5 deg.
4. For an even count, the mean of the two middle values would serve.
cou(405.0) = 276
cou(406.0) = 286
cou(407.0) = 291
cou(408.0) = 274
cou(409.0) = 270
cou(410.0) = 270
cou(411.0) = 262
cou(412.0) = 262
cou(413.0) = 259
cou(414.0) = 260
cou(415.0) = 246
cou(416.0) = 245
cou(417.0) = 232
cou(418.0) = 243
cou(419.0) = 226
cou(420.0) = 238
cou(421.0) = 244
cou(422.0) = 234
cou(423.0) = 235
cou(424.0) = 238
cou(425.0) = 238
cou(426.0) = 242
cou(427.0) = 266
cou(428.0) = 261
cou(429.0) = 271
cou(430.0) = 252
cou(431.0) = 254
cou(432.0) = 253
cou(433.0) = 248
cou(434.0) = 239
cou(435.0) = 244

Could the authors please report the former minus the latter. 19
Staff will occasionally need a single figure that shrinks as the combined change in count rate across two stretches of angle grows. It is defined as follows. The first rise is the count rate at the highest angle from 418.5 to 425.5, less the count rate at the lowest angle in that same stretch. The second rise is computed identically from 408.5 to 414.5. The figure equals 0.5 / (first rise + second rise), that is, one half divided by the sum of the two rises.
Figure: 0.25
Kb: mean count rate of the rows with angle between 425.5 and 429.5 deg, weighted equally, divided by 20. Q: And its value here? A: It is 13.0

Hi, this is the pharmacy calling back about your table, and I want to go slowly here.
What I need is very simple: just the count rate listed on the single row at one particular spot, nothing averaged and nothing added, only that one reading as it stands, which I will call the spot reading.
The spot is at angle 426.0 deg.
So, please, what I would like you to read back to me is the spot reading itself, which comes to 242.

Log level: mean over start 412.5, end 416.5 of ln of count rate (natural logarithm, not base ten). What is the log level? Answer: 5.53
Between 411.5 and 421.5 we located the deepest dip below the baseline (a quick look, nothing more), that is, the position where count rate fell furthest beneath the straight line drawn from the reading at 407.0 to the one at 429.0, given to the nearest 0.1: 419.0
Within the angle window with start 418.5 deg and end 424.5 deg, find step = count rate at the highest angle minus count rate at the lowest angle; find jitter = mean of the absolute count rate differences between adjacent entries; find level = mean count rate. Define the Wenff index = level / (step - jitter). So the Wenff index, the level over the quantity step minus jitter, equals 42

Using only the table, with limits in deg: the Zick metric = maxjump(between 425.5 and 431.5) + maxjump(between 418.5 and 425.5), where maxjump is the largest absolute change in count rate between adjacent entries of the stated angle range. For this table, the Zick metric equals 36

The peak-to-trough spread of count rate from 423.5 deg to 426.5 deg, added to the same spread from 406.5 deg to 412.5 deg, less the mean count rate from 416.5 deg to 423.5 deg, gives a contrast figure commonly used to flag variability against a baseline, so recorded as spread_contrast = -203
